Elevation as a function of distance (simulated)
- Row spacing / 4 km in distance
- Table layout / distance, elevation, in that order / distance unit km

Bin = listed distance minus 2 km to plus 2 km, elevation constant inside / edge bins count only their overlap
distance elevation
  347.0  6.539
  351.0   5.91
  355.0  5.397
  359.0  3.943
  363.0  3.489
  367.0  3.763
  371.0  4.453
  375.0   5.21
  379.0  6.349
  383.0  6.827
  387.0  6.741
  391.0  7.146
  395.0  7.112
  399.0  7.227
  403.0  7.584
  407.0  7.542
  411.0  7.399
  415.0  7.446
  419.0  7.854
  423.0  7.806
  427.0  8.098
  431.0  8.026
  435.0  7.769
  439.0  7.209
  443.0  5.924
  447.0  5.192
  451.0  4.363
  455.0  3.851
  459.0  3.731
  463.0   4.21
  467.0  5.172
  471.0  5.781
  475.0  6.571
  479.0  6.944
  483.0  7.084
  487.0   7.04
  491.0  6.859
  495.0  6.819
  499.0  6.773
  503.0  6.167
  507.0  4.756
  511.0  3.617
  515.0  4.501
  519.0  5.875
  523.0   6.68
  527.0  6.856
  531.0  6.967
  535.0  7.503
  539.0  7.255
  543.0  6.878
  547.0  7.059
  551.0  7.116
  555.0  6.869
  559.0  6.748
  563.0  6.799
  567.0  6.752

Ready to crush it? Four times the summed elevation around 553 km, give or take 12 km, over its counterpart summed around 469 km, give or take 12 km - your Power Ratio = 5.1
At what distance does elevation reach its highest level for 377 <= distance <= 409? 403.0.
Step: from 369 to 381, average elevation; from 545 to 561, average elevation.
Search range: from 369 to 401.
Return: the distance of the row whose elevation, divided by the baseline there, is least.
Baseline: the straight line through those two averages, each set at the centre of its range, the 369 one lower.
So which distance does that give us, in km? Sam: 371.0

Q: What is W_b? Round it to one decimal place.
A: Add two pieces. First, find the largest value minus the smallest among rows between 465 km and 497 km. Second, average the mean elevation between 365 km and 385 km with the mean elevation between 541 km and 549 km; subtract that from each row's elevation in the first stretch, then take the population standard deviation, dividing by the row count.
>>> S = 2.6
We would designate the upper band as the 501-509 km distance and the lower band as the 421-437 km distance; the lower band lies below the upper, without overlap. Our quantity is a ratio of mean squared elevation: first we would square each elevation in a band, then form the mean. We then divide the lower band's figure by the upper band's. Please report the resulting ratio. 2.1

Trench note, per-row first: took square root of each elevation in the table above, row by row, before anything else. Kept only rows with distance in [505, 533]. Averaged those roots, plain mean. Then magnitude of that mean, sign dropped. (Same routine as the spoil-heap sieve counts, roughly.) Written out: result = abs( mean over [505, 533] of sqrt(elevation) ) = 2.35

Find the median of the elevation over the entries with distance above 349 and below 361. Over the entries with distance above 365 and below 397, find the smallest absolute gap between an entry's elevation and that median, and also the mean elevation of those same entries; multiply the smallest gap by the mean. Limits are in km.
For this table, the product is 1.1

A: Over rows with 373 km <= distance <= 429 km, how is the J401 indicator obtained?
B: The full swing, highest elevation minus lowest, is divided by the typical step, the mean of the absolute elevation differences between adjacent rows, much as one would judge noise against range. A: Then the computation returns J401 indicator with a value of 10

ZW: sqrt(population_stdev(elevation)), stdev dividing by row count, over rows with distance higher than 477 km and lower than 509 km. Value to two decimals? 0.85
